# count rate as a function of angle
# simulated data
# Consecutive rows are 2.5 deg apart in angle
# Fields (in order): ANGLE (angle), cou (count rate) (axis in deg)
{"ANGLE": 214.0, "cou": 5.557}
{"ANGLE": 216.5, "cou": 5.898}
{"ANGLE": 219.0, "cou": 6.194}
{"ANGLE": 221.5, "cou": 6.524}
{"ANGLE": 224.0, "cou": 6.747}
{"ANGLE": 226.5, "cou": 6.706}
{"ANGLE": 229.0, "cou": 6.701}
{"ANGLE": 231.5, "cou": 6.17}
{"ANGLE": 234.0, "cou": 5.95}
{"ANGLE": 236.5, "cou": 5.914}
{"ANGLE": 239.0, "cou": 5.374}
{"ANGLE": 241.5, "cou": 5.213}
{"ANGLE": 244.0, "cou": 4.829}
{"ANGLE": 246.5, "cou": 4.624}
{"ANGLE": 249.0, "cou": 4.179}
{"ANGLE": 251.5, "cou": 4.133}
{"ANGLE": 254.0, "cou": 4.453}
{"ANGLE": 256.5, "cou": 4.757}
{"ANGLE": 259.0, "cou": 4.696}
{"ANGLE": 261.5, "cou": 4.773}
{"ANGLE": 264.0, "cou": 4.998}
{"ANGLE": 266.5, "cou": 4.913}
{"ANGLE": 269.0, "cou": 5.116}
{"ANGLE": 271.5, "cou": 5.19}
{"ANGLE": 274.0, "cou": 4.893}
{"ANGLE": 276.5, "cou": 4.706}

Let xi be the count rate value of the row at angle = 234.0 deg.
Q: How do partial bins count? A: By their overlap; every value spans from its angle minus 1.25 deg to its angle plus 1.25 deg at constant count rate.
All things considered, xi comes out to 5.95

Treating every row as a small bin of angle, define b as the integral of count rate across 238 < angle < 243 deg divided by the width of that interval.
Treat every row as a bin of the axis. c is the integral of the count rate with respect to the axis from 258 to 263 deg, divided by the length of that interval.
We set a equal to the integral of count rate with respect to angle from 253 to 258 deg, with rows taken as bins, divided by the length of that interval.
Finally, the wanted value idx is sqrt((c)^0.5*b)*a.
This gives 15.6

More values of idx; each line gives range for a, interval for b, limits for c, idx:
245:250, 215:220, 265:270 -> 16.3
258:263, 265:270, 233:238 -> 16.6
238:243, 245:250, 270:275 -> 16.6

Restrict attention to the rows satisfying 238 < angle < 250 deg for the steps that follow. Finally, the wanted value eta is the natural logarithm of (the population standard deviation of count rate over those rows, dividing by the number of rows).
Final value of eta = -0.9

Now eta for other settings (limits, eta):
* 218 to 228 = -1.5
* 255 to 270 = -1.9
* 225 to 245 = -0.5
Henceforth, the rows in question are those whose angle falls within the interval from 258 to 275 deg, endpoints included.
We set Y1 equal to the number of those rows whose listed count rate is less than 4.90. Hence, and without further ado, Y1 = 3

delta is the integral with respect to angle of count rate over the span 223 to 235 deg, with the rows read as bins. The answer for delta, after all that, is 78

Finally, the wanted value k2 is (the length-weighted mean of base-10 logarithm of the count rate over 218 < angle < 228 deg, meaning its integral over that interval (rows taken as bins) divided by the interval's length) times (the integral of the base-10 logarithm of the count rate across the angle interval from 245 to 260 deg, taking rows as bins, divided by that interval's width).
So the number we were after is 0.53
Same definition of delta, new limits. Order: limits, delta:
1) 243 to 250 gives 32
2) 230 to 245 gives 84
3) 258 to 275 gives 84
